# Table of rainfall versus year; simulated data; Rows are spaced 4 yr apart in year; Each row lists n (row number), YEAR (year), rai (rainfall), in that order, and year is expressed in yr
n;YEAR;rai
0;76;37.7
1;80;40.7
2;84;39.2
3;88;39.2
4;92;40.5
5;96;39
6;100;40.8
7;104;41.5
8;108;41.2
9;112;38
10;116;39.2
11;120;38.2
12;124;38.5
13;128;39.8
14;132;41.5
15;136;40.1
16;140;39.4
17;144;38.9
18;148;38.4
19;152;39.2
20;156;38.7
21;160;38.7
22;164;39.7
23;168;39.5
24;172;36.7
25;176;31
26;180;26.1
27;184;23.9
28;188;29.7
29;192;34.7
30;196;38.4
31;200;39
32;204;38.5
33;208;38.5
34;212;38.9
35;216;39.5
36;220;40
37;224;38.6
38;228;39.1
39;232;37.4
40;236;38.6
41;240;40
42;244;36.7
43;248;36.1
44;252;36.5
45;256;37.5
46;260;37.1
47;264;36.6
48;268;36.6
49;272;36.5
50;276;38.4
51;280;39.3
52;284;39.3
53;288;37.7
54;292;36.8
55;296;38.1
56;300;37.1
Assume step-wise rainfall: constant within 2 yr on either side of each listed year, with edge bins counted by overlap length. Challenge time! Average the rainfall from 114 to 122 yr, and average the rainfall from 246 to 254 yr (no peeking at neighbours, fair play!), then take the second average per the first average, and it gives 0.94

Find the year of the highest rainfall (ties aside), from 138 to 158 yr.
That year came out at 140 yr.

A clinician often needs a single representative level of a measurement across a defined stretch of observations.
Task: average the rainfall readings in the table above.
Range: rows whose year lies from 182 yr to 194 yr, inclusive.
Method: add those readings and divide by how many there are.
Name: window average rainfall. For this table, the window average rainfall 29.4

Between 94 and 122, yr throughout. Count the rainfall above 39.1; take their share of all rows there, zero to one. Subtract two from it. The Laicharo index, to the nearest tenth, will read -1.4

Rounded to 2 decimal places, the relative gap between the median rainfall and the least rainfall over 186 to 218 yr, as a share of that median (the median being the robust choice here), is 0.23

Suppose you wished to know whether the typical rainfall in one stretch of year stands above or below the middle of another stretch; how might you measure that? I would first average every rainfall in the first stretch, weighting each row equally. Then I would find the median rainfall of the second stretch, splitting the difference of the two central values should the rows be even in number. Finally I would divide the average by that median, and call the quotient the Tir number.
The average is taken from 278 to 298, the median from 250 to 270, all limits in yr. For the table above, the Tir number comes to 1.04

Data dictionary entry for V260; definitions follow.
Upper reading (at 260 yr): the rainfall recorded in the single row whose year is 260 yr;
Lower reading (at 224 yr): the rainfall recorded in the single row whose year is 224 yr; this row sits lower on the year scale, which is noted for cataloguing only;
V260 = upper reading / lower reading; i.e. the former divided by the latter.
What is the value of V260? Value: 0.96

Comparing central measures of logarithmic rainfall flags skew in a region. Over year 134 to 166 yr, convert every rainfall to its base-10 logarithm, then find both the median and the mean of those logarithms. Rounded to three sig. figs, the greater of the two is 1.59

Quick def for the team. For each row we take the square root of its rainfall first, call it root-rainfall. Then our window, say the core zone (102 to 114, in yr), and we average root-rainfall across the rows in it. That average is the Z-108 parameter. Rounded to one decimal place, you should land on 6.3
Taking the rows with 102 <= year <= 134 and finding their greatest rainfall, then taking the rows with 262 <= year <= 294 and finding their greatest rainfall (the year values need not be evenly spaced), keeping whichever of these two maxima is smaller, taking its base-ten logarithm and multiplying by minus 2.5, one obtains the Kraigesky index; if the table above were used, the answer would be -3.99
